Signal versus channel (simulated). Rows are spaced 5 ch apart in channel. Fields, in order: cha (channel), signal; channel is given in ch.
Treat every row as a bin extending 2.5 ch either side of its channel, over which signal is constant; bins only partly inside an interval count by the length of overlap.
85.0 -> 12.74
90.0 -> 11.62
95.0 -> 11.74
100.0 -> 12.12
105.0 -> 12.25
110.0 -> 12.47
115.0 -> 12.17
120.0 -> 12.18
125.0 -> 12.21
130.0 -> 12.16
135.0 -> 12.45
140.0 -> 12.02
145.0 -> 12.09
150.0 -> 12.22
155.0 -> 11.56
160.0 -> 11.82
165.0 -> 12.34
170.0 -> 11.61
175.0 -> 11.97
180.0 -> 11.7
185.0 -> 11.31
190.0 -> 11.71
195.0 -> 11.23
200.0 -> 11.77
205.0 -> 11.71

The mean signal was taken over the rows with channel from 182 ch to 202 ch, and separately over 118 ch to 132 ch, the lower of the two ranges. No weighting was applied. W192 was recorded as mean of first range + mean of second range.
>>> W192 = 23.7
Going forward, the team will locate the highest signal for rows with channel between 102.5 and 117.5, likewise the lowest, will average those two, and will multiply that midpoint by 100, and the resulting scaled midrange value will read 1232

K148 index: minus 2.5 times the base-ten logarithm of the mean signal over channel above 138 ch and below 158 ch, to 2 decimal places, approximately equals -2.70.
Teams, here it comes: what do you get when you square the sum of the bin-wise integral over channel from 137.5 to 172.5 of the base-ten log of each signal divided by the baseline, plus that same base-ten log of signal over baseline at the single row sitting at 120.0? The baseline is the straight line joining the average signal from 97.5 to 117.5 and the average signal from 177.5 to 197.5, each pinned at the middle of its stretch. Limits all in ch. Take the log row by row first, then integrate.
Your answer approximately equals 0.038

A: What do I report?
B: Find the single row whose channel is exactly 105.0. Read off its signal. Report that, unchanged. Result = 12.25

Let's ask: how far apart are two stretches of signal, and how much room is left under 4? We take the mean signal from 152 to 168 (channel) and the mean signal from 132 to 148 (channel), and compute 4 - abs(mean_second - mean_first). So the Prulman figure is 3.72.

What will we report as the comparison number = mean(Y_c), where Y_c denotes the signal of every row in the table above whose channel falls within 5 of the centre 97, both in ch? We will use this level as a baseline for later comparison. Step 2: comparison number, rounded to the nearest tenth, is 11.9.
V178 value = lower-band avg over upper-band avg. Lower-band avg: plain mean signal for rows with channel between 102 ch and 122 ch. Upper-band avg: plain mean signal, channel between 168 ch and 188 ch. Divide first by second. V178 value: 1.053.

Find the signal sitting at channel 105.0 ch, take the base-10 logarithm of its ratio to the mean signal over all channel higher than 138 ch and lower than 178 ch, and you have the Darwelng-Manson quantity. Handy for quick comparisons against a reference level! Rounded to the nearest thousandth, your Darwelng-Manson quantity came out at 0.011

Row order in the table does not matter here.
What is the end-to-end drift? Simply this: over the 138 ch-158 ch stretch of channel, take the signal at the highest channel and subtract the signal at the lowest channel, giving -0.5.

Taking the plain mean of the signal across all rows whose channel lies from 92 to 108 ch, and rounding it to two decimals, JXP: 12.04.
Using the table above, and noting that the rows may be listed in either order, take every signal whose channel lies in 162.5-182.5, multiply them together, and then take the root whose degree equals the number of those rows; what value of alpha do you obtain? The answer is 11.9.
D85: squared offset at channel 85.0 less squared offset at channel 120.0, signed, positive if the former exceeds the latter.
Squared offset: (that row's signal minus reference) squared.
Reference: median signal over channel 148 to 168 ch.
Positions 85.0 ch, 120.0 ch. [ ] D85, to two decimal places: 0.49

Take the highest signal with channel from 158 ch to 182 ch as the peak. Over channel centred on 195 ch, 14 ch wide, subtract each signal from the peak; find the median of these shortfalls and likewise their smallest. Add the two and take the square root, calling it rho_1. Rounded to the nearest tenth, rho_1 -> 1.1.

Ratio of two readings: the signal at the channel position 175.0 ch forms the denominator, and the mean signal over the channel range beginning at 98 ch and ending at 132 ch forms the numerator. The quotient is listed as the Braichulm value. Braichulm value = 1.02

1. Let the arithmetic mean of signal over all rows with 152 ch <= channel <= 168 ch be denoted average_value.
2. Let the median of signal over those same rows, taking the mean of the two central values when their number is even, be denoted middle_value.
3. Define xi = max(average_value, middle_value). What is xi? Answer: 11.9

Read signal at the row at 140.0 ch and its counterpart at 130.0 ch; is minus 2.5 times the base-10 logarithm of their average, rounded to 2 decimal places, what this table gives -2.71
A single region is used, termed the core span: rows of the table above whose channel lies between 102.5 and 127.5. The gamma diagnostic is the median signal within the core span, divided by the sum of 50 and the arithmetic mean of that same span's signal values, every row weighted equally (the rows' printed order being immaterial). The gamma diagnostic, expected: 0.1961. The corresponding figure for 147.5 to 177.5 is 0.1921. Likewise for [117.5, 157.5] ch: 0.1959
